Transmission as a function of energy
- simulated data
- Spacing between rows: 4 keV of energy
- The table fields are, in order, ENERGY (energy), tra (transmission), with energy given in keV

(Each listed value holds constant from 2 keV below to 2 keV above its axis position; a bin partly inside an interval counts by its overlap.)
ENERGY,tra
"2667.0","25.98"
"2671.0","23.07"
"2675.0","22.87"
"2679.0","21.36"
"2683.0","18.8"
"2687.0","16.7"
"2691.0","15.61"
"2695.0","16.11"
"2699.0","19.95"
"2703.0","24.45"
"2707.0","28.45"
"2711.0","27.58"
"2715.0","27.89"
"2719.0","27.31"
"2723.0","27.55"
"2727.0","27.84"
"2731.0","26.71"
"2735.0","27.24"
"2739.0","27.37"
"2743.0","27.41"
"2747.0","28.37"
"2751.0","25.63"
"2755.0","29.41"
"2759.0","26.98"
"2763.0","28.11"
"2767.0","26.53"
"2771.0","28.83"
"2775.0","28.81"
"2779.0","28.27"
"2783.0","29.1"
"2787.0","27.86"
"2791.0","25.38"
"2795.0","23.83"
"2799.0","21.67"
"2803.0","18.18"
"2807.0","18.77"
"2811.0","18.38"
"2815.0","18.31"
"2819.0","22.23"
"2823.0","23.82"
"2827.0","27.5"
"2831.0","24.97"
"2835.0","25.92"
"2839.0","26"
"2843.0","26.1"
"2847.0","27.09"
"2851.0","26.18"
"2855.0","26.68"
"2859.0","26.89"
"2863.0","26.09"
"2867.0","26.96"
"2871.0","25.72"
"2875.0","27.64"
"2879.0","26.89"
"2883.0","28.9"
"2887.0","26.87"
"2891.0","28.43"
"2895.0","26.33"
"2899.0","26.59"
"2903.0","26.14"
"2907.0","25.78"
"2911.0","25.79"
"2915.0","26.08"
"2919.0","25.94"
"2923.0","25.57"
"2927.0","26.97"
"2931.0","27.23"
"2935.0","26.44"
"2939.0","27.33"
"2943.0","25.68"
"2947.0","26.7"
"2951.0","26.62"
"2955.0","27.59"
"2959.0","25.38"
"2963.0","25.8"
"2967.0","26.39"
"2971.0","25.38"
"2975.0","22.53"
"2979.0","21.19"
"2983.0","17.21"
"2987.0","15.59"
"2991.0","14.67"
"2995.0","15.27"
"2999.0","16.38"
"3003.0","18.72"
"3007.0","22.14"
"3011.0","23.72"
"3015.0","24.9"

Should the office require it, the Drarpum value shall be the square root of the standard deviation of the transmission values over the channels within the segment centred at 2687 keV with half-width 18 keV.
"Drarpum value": 1.8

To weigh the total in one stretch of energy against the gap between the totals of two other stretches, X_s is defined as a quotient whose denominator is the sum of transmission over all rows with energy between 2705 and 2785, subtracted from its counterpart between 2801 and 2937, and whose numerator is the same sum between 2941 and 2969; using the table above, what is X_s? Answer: 1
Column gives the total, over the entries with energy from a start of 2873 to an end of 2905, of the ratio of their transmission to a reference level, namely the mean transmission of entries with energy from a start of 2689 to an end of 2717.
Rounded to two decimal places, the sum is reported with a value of 9.53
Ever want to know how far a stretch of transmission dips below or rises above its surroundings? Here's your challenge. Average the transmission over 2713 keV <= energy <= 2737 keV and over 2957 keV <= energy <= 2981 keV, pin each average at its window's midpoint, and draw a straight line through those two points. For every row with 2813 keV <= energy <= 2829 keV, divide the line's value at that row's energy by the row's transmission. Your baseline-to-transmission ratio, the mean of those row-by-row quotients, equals 1.17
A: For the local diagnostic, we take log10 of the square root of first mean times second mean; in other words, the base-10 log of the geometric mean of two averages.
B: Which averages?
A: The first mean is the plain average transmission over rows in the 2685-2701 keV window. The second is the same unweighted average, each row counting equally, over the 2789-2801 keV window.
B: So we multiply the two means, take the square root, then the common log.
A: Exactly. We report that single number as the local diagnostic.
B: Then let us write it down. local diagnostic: 1.30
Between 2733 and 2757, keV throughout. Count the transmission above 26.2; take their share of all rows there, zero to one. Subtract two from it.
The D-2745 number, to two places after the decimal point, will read -1.17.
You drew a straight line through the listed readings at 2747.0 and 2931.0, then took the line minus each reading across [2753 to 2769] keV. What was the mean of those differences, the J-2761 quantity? 0.5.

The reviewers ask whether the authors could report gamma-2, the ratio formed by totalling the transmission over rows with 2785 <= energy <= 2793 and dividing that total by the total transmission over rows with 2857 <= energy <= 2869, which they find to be 0.7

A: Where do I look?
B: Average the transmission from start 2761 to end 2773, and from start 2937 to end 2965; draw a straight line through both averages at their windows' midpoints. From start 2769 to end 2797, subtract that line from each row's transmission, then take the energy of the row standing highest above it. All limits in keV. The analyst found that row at 2783.0 keV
